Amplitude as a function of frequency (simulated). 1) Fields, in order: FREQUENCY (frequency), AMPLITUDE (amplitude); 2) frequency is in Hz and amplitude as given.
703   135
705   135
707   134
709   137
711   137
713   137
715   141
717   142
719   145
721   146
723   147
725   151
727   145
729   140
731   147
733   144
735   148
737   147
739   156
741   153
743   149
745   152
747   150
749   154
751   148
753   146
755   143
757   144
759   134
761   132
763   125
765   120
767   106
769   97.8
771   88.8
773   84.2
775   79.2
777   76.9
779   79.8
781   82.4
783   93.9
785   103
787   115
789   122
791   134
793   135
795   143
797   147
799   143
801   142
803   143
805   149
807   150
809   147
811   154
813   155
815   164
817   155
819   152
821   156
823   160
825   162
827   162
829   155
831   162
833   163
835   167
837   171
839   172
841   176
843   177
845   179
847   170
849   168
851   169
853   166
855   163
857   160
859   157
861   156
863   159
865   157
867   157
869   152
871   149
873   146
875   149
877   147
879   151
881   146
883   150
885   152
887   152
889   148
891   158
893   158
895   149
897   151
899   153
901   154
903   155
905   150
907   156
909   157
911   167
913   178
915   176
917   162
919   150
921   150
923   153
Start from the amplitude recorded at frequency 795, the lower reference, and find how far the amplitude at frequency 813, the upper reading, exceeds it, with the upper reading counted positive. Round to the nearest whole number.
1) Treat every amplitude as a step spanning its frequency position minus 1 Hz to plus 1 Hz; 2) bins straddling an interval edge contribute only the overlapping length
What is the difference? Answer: 12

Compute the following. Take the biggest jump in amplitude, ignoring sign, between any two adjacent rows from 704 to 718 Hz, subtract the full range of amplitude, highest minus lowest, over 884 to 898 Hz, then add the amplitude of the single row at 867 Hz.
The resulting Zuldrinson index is 151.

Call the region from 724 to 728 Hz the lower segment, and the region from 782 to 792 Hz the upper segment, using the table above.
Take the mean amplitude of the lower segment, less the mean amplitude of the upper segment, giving 34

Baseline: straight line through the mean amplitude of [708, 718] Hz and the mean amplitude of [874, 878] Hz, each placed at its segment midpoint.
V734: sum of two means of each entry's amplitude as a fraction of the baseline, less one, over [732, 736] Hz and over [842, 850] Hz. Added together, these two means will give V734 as 0.23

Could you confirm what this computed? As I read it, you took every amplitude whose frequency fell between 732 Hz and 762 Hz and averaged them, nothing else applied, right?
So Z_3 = 147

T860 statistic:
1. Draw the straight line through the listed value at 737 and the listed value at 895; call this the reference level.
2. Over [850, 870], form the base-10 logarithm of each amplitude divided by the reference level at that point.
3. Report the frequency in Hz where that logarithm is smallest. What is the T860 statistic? 869 Hz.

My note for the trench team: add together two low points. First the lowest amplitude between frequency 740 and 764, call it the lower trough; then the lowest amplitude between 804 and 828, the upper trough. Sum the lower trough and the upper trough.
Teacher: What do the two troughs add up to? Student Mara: 272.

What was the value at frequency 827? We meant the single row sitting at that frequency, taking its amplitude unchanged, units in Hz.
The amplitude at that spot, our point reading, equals 162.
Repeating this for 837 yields 171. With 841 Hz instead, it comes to 176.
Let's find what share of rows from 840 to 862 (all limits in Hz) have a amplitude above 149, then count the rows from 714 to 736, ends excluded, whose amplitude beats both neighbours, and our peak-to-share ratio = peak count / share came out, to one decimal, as 2.0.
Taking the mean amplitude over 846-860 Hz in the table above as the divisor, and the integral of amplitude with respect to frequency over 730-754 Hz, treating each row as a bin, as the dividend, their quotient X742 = 21.8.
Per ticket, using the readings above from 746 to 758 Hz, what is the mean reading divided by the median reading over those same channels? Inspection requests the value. 1.00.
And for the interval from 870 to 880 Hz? 1.00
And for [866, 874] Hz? 1.00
